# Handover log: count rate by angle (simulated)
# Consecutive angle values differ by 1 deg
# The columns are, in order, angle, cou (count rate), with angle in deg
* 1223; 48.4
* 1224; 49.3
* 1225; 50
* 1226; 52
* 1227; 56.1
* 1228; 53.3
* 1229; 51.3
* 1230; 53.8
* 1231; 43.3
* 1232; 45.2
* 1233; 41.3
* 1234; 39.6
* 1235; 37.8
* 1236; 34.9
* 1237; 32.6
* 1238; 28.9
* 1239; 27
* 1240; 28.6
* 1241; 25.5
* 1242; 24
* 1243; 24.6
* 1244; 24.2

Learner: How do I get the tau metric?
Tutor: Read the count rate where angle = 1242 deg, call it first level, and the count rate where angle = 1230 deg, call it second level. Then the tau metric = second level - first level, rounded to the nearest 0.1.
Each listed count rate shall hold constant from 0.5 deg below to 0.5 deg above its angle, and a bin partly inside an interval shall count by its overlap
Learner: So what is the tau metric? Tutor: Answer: 29.8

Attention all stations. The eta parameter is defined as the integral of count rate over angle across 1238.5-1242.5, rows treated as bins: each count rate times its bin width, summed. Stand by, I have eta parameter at 105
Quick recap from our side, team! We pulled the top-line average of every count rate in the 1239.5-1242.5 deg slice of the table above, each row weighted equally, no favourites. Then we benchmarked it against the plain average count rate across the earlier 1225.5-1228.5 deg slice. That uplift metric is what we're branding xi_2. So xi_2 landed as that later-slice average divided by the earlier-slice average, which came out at 0.48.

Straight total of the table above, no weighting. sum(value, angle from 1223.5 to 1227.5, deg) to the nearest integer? 207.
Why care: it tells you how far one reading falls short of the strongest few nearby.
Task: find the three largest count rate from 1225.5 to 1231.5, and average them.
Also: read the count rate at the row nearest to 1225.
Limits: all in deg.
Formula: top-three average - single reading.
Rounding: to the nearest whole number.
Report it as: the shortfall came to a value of 4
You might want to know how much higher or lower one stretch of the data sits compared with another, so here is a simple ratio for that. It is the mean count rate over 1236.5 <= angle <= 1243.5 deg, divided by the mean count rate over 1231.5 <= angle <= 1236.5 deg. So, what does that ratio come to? 0.69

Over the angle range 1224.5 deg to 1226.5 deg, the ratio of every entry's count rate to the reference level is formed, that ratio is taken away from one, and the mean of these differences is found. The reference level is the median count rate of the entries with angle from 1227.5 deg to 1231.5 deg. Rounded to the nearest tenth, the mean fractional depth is 0.0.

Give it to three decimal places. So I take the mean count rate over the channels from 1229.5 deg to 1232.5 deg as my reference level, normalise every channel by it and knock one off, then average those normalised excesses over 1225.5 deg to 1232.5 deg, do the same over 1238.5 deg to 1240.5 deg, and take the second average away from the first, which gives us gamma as 0.483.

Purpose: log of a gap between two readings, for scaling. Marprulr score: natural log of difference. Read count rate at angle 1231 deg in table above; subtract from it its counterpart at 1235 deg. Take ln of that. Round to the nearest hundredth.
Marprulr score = 1.70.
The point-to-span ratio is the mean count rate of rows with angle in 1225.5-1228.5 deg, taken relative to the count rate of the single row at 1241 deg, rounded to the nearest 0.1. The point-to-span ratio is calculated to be 2.1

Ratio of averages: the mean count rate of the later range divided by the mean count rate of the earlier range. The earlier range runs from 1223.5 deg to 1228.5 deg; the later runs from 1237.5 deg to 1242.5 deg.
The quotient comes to 0.51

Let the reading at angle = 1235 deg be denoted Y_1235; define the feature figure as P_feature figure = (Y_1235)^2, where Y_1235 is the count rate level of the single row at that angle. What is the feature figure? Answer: 1429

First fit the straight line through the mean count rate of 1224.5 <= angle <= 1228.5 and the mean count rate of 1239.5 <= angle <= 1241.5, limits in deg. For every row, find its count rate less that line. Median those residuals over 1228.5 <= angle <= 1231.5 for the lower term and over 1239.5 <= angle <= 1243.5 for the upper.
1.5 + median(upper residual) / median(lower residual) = 1.56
